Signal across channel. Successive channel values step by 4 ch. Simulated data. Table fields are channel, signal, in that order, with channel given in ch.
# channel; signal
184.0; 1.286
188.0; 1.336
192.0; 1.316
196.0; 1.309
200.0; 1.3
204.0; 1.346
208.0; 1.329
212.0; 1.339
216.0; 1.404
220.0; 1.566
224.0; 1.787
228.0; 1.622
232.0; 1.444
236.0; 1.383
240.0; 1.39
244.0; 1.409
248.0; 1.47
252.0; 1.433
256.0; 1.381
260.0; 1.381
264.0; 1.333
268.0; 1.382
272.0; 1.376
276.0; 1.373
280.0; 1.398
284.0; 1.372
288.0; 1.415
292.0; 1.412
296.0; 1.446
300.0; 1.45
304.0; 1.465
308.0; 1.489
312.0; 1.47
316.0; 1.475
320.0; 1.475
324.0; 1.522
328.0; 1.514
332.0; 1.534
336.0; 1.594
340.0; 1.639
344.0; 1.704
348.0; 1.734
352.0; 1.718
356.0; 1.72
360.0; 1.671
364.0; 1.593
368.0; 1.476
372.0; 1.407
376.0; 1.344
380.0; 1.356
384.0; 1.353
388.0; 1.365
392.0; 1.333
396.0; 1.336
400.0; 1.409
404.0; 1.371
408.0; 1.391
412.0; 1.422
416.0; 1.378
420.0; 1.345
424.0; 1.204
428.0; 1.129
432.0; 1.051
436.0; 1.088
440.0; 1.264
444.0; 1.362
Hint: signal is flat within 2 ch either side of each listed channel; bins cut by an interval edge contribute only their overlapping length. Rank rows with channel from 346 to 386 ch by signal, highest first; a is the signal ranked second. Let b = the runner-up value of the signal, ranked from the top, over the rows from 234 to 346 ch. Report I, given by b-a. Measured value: -0.08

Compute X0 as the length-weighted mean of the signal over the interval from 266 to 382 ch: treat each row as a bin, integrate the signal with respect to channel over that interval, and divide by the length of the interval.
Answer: 1.50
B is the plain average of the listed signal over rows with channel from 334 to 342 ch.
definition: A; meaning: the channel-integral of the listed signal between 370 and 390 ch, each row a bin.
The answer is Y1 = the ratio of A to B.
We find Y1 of 17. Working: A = 27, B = 1.62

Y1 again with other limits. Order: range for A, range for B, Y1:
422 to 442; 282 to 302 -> 16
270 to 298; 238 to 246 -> 28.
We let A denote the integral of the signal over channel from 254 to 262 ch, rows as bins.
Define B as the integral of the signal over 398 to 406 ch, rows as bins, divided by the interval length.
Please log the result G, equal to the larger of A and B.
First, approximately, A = 11.0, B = 1.39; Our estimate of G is 11.0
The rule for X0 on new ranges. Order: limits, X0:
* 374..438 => 1.30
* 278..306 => 1.42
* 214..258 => 1.48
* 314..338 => 1.52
